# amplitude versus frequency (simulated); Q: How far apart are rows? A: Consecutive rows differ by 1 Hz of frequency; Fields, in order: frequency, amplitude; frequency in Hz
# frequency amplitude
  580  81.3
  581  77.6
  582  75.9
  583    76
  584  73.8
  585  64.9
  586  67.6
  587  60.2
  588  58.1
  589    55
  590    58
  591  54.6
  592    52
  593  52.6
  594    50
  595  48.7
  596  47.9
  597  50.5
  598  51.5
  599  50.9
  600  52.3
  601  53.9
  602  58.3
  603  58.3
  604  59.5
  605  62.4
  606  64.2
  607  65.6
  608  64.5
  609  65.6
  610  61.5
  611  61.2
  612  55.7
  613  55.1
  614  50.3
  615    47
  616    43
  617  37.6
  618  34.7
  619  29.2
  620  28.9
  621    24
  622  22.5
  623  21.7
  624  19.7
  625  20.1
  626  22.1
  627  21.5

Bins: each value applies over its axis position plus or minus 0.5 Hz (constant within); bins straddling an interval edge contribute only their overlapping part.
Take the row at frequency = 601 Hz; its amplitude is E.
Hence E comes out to 53.9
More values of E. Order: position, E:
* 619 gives 29.2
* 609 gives 65.6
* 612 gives 55.7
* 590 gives 58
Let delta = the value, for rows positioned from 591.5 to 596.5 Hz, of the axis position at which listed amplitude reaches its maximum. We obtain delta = 593 Hz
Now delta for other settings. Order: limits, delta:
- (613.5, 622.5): 614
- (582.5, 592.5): 583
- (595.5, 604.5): 604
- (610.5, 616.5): 611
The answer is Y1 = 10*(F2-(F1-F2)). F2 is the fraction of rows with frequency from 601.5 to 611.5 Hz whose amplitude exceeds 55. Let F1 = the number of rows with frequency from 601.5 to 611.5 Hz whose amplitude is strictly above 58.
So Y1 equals -80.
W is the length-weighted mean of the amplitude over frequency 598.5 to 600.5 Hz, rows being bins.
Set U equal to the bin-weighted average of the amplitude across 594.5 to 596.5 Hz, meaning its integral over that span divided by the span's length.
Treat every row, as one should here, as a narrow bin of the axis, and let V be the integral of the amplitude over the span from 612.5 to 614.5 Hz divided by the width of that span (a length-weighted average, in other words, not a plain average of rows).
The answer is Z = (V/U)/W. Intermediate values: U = 48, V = 53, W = 52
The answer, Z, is 0.021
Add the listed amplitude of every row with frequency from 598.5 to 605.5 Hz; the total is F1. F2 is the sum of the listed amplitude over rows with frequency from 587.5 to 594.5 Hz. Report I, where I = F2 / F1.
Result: 0.96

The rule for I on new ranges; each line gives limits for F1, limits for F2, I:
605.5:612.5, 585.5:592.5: 0.93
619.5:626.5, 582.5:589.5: 2.87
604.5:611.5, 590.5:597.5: 0.80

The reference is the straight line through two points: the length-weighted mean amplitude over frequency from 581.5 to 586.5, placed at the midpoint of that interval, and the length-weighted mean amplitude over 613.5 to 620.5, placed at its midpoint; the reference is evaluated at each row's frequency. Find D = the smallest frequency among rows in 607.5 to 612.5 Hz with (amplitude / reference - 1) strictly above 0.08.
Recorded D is 608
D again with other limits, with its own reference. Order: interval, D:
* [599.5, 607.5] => 602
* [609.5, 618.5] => 610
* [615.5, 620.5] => 616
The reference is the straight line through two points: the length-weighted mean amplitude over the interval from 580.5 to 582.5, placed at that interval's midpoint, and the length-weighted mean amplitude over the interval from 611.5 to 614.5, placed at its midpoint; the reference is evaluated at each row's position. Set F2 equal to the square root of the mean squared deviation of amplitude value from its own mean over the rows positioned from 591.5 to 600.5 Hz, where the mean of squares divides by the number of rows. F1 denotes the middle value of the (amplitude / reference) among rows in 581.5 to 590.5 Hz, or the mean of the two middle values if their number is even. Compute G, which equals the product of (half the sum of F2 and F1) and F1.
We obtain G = 1.0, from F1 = 0.875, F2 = 2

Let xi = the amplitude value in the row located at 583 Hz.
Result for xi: 76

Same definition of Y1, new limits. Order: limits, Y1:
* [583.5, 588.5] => -30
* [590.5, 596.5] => 0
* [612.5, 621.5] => 2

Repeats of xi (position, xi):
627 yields 21.5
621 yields 24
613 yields 55.1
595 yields 48.7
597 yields 50.5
